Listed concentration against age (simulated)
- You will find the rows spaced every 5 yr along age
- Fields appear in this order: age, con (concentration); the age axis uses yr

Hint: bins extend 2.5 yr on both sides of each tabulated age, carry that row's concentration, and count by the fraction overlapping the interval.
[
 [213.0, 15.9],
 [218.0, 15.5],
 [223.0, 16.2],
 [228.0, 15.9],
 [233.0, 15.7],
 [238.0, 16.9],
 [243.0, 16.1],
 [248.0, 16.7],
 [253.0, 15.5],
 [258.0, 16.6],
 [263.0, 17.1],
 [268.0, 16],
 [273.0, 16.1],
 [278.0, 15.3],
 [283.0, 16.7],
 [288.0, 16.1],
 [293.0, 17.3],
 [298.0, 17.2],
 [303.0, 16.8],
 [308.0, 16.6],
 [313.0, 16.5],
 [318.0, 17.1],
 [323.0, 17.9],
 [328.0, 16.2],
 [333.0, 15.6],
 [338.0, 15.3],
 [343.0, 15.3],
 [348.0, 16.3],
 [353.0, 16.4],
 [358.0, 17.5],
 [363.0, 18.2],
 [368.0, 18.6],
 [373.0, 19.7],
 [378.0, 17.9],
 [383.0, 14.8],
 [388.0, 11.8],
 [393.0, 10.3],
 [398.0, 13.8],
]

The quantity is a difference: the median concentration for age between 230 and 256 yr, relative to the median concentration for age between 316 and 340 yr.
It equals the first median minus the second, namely -0.10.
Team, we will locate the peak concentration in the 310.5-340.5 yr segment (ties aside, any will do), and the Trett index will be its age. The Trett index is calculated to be 323.0 yr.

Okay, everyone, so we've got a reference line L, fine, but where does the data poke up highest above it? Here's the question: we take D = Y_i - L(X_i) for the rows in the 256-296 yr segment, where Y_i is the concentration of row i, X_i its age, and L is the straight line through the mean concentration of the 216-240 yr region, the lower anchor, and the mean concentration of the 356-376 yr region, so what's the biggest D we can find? 0.4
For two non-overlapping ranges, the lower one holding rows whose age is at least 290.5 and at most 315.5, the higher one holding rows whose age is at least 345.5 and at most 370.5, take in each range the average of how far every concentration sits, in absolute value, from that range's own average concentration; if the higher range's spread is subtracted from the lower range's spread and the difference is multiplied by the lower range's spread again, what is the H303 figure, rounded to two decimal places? -0.16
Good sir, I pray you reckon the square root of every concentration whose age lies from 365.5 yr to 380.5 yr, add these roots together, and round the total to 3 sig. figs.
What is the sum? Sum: 13.0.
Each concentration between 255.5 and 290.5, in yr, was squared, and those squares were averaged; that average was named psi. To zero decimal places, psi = 265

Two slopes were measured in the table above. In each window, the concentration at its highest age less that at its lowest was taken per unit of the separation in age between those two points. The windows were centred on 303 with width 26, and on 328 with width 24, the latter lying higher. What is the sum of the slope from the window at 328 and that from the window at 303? -0.13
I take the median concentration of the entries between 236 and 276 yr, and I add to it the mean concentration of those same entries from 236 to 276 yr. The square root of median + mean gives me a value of 5.72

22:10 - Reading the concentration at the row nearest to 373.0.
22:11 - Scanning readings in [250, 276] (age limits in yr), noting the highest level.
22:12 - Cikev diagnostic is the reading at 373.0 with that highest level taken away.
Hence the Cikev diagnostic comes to 2.6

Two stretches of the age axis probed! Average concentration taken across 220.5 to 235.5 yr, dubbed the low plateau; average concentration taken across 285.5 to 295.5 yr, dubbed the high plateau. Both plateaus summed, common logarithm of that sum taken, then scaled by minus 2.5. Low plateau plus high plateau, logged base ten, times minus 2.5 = -3.78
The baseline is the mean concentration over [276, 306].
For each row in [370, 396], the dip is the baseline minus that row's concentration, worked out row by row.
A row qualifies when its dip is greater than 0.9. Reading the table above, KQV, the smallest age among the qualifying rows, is 383.0 yr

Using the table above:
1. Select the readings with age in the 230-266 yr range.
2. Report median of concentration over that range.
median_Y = 16.6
